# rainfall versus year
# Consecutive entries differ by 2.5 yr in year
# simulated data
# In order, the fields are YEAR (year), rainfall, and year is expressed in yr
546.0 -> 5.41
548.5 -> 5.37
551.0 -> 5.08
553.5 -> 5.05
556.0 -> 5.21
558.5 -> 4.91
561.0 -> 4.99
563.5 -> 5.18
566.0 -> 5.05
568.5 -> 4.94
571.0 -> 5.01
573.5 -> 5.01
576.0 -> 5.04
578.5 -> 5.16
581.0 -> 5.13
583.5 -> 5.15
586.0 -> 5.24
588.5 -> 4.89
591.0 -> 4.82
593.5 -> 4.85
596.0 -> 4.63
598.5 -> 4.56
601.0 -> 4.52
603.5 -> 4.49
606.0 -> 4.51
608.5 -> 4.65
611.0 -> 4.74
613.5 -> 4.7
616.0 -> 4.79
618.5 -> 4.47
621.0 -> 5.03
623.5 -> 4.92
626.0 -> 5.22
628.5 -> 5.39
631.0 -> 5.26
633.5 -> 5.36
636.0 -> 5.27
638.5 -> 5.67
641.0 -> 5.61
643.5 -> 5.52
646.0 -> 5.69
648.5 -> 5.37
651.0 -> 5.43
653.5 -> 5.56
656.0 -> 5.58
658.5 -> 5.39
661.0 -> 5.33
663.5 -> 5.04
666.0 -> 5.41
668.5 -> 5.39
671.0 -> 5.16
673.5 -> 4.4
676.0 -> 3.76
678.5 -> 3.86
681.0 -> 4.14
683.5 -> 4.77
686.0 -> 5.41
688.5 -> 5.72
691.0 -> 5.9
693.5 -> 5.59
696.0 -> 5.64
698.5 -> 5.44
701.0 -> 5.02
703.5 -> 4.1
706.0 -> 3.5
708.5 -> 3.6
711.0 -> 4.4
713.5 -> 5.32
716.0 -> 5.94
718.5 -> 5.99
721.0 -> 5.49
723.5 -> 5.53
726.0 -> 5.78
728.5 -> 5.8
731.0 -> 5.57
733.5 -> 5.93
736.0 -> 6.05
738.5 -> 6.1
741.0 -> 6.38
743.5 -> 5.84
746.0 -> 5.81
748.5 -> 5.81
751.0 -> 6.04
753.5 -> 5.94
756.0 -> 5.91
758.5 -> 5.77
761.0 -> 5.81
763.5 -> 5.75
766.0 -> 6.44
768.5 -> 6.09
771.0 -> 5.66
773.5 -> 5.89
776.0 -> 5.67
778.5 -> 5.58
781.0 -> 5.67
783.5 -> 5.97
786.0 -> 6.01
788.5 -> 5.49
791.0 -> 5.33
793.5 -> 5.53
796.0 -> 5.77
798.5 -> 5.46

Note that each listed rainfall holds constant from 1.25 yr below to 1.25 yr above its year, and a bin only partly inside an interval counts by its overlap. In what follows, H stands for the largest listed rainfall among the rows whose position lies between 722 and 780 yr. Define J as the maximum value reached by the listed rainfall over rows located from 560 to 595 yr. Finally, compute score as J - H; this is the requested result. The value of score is -1.2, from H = 6.44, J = 5.24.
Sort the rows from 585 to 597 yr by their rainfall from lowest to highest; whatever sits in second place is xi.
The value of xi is 4.82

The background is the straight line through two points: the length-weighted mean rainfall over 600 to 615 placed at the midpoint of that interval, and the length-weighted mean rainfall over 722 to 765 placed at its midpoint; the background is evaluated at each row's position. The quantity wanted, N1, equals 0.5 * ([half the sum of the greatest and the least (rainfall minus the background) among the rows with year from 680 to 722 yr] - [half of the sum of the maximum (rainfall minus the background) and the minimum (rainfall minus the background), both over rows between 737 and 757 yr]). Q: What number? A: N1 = -0.48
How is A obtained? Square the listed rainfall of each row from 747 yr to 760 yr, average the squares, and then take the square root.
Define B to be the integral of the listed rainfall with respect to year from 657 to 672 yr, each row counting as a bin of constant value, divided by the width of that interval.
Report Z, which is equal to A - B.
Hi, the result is 0.60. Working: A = 5.89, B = 5.29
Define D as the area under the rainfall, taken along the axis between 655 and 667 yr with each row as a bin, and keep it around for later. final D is 64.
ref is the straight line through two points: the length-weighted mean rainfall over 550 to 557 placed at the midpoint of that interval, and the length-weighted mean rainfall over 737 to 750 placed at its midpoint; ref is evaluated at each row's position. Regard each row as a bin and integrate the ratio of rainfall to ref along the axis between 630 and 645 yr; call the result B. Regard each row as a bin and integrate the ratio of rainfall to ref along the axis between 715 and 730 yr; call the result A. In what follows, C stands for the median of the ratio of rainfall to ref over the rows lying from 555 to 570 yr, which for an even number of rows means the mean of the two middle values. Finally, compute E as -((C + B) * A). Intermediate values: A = 14.6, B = 14.88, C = 0.973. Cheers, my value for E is -232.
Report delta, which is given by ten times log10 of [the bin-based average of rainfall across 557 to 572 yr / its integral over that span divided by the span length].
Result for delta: 7.0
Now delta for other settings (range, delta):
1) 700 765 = 7.4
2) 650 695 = 7.1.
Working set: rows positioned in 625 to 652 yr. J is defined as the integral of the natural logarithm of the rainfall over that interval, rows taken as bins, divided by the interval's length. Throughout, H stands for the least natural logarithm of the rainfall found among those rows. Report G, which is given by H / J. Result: 0.976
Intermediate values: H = 1.65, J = 1.69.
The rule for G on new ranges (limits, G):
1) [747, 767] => 0.983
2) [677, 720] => 0.790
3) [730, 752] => 0.963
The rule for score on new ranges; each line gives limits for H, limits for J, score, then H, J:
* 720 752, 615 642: -0.7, 6.38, 5.67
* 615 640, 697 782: 0.8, 5.67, 6.44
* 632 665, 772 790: 0.3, 5.69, 6.01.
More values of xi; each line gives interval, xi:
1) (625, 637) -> 5.26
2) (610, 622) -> 4.7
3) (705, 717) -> 3.6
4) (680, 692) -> 4.77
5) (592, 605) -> 4.52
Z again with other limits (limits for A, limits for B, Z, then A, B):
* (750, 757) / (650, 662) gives 0.50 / 5.96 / 5.46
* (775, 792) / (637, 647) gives 0.07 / 5.68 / 5.61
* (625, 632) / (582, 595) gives 0.30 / 5.29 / 4.99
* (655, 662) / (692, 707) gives 0.51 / 5.43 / 4.92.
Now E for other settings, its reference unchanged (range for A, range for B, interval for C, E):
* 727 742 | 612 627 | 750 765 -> -216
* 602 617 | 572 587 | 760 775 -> -203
